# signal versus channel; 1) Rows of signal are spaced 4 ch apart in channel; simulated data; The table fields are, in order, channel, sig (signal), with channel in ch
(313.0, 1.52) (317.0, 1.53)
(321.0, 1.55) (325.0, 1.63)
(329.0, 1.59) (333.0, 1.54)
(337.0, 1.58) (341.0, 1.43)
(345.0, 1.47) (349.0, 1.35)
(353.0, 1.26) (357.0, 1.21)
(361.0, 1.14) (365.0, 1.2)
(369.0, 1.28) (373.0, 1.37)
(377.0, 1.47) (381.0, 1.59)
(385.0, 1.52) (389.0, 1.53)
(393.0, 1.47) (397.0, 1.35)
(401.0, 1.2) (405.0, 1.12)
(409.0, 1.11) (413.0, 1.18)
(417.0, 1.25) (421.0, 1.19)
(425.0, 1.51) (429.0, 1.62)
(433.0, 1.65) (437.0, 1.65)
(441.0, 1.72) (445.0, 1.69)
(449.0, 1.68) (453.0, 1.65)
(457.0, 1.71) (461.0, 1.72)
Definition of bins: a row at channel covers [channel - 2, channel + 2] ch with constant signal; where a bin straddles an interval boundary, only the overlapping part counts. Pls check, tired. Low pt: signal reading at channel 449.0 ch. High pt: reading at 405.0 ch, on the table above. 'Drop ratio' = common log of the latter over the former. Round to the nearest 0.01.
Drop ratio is -0.18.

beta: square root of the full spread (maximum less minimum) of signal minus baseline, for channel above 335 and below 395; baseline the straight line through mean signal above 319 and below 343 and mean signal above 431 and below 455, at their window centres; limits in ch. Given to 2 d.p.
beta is 0.68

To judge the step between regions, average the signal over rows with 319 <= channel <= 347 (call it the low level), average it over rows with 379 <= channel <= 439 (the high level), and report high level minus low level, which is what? -0.15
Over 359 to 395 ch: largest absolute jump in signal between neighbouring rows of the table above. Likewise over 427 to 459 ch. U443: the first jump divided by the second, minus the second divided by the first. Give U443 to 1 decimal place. 1.1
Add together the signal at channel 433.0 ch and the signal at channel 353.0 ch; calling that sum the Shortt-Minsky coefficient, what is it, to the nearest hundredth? 2.91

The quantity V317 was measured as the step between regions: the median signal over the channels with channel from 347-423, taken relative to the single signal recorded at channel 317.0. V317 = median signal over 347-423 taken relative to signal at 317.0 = -0.3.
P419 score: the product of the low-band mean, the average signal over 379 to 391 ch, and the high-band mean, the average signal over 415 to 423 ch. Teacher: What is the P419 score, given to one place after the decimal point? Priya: 1.9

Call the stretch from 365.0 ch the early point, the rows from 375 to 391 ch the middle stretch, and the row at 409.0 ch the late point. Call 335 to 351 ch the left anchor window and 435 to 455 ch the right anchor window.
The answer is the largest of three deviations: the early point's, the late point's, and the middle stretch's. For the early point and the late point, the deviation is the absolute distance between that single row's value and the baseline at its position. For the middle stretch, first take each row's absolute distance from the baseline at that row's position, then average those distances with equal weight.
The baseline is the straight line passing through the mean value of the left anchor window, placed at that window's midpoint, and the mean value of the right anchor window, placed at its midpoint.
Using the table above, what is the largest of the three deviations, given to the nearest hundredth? 0.49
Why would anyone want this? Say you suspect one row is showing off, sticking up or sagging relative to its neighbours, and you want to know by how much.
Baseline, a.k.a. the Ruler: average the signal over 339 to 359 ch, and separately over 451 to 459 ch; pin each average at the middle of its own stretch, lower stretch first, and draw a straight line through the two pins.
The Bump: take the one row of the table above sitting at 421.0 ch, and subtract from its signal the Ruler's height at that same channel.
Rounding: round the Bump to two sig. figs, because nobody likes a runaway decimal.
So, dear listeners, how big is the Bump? -0.38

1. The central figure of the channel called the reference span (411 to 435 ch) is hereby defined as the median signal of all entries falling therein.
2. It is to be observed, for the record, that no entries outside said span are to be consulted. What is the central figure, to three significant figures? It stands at 1.38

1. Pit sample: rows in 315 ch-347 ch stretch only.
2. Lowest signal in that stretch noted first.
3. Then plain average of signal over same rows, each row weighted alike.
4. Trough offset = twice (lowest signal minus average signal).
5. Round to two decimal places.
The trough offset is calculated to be -0.22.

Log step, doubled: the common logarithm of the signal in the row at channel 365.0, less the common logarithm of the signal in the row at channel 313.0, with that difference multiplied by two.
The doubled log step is -0.21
